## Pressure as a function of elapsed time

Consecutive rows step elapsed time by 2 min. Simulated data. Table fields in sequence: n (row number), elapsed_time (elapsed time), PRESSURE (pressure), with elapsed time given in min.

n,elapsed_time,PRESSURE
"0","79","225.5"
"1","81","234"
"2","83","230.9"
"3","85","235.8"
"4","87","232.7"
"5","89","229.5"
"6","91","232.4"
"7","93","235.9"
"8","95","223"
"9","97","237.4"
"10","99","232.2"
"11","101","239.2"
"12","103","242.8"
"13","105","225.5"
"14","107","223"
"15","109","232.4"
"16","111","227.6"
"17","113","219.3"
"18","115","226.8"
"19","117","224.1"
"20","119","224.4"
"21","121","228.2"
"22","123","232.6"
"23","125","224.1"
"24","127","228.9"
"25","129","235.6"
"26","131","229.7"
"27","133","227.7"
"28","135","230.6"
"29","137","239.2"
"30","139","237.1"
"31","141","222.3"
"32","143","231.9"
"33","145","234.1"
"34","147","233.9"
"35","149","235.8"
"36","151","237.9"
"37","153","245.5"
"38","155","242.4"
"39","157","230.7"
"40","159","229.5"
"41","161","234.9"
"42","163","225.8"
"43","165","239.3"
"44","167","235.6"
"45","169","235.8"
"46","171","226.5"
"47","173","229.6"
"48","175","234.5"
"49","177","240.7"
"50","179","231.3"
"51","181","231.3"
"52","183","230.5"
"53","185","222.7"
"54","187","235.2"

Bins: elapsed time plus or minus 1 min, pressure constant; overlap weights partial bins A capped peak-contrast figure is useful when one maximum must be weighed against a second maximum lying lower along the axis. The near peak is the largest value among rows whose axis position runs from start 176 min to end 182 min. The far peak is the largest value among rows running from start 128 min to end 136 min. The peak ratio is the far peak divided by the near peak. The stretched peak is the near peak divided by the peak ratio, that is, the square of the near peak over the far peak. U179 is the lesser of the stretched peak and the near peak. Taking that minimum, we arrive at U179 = 241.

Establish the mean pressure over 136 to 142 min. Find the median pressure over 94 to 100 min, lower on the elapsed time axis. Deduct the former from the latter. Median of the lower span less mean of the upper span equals -1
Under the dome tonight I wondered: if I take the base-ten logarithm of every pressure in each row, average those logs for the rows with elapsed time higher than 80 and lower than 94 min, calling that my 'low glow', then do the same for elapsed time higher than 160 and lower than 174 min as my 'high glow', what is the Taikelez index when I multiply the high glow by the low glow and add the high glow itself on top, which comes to 7.97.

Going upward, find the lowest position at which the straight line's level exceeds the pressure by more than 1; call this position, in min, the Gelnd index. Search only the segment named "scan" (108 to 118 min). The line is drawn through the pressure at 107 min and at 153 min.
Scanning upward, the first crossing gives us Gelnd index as 113 min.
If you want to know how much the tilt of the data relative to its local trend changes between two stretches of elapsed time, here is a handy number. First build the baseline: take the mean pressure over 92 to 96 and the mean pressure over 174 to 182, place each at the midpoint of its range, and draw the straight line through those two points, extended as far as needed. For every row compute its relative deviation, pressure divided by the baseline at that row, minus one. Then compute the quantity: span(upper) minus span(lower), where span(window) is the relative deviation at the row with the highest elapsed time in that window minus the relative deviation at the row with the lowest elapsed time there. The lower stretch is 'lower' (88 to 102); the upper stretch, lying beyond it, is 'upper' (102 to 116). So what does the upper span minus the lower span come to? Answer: -0.11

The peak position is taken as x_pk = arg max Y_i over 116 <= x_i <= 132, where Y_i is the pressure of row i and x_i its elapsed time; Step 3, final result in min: 129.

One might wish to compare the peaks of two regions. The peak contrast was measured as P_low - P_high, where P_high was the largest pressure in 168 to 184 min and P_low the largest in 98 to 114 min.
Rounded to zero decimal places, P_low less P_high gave 2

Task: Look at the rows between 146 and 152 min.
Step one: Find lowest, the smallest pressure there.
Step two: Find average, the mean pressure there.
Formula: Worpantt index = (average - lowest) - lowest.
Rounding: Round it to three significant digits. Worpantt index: -232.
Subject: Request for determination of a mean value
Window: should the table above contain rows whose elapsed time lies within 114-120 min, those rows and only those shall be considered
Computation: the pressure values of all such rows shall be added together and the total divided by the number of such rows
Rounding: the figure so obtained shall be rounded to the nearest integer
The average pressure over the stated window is 225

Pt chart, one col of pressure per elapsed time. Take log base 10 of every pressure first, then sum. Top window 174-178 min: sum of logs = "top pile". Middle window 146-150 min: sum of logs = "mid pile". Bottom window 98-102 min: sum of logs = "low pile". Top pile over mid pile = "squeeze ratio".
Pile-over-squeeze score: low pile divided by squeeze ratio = 4.73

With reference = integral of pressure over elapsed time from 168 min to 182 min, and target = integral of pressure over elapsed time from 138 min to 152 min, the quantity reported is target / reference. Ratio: 1.00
